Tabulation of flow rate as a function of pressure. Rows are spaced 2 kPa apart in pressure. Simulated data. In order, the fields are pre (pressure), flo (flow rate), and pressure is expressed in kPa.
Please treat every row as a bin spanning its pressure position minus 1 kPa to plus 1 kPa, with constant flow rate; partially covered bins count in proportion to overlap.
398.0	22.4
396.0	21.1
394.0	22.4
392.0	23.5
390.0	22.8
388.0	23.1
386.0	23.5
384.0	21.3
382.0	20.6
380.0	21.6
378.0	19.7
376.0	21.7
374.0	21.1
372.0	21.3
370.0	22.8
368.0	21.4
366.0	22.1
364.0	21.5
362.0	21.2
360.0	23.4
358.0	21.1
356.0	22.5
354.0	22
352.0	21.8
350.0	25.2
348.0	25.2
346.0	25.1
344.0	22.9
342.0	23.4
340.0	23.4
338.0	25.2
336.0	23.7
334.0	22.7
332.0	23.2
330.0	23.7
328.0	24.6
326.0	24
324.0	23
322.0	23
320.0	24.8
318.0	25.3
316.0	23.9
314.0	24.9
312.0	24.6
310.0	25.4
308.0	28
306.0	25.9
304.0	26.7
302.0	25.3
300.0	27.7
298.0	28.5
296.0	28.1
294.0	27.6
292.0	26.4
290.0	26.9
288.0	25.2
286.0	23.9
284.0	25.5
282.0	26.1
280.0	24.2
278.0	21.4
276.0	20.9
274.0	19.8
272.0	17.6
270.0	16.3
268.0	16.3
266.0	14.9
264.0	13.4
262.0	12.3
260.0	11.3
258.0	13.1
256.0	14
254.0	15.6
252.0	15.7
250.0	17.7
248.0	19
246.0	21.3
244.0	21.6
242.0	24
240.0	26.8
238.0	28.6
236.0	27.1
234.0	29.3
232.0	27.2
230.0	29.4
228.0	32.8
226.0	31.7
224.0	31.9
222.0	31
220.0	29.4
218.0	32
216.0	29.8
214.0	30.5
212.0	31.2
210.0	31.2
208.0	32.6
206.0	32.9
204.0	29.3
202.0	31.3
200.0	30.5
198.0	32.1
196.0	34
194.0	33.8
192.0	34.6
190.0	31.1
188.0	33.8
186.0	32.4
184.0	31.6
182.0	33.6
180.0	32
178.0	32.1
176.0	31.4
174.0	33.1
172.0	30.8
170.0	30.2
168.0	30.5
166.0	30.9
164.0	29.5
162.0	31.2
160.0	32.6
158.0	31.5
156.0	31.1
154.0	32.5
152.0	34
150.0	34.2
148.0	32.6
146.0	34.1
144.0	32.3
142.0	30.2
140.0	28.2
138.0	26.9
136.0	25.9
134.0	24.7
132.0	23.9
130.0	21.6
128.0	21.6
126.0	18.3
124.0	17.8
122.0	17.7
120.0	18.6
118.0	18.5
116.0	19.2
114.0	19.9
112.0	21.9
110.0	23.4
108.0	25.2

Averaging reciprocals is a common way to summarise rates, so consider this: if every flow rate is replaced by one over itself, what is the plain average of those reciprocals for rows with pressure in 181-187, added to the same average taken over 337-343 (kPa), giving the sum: 0.072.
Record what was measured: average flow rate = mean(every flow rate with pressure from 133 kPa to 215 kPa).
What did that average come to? 31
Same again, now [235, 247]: 25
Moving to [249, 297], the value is 20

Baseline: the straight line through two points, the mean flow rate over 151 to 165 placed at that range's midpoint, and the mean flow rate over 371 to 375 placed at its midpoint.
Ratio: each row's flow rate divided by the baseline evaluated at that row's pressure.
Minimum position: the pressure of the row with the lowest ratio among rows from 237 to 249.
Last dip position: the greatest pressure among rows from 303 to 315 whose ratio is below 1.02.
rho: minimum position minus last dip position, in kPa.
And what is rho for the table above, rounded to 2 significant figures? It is -64 kPa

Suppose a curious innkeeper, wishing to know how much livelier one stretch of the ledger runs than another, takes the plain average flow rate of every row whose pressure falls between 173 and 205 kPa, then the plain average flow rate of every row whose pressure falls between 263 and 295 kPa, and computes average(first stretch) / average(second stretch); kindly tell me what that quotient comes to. 1.5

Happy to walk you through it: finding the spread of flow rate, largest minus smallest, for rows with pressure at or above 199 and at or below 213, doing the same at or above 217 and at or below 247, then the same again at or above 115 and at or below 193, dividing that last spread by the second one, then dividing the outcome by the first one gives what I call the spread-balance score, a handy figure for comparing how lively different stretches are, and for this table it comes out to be 0.41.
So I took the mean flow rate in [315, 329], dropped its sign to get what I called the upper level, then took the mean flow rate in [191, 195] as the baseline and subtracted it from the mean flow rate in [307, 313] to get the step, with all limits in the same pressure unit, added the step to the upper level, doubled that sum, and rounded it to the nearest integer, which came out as 32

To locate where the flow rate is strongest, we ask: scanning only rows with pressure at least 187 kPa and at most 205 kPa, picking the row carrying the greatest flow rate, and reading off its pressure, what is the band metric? 192.0 kPa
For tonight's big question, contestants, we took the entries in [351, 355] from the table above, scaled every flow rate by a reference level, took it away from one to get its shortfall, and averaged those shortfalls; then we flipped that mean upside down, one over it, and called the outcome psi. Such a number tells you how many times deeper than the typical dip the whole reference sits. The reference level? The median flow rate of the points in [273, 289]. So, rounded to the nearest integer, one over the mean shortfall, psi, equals 11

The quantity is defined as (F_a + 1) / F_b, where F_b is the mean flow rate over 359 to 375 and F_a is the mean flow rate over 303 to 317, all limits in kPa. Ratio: 1.22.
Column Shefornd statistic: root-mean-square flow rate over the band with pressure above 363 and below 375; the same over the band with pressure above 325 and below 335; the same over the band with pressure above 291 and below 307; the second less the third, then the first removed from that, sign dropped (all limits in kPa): 25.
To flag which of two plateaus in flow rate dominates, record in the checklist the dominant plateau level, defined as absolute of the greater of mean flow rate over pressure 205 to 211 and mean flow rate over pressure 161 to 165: 32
